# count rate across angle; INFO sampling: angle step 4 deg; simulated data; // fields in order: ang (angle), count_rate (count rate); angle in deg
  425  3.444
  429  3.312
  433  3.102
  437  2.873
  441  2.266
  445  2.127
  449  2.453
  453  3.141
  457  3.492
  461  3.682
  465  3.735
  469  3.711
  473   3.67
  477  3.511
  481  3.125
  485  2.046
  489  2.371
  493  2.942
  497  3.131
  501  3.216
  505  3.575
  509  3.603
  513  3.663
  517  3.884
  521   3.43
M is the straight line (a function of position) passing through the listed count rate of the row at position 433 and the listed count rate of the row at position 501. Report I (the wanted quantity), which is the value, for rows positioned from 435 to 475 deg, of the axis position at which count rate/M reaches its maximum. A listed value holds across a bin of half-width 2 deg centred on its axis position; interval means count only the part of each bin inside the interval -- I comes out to 465 deg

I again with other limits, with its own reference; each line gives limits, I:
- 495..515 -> 513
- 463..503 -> 465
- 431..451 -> 433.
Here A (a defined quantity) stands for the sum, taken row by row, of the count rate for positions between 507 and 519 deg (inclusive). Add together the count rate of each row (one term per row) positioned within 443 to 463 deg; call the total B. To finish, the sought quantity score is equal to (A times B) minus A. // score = 155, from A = 11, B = 14.9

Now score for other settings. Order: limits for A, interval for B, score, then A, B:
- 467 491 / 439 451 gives 108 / 18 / 6.8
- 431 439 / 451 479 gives 143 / 6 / 24.9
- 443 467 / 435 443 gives 77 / 19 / 5.1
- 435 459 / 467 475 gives 104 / 16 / 7.4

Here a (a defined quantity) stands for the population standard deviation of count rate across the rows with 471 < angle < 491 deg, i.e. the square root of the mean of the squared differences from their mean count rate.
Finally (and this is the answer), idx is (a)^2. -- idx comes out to 0.40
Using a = 0.63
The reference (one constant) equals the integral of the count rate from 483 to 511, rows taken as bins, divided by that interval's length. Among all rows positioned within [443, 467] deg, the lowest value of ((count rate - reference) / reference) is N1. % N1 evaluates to -0.287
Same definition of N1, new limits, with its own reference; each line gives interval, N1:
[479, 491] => -0.314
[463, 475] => 0.230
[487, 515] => -0.205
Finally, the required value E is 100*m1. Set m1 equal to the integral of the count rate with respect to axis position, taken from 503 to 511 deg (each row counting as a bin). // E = 2871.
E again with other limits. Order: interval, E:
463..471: 2978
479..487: 2068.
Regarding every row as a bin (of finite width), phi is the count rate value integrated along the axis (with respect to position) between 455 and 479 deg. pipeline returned 87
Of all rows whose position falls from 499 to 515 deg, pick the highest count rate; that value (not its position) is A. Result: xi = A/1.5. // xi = 2.44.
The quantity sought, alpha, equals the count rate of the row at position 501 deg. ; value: 3.216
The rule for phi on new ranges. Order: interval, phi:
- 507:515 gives 29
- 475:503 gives 81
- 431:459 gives 78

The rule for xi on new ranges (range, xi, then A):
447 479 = 2.49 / 3.735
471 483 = 2.45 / 3.67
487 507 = 2.38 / 3.575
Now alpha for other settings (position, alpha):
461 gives 3.682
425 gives 3.444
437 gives 2.873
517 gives 3.884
